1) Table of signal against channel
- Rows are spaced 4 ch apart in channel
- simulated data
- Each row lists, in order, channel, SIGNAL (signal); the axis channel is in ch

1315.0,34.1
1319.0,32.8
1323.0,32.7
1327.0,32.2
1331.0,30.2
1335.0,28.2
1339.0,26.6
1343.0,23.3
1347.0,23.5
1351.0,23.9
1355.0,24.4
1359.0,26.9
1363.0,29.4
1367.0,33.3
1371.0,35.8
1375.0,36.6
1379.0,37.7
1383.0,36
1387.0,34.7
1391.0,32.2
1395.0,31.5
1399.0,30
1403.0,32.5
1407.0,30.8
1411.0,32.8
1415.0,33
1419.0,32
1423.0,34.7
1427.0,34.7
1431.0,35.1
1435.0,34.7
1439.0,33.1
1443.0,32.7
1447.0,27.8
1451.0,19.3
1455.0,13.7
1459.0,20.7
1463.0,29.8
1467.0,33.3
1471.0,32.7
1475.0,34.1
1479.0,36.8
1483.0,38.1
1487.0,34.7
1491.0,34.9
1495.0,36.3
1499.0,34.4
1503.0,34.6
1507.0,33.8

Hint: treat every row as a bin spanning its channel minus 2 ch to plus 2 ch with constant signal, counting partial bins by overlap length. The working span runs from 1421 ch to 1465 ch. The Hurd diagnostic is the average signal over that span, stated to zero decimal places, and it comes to 29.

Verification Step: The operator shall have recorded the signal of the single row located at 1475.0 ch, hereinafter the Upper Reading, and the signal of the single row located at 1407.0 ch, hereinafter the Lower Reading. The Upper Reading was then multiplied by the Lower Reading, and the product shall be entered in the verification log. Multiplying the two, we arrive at 1050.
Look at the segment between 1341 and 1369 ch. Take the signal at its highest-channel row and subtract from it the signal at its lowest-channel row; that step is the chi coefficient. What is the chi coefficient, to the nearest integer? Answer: 10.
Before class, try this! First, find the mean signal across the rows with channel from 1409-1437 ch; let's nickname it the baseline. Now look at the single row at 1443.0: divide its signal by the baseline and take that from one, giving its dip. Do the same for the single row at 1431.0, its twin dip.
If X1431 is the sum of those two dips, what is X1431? 0.0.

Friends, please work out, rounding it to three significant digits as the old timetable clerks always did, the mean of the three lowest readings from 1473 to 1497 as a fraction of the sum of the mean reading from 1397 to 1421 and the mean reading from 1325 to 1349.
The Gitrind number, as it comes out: 0.584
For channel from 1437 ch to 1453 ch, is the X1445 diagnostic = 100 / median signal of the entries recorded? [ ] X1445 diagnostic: 3.31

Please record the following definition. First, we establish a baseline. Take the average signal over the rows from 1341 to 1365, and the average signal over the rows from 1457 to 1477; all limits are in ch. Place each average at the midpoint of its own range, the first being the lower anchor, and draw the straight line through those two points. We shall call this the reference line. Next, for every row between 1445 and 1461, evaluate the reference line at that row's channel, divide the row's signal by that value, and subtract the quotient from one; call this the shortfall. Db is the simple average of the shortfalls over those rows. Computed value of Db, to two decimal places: 0.31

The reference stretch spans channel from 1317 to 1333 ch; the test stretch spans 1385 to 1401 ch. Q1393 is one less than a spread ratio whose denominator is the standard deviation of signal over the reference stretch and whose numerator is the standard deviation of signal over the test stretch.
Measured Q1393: 0.62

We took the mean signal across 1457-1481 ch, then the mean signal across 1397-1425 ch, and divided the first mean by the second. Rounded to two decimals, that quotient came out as 0.97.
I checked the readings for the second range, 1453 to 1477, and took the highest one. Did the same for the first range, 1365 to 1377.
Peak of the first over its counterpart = 1.07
